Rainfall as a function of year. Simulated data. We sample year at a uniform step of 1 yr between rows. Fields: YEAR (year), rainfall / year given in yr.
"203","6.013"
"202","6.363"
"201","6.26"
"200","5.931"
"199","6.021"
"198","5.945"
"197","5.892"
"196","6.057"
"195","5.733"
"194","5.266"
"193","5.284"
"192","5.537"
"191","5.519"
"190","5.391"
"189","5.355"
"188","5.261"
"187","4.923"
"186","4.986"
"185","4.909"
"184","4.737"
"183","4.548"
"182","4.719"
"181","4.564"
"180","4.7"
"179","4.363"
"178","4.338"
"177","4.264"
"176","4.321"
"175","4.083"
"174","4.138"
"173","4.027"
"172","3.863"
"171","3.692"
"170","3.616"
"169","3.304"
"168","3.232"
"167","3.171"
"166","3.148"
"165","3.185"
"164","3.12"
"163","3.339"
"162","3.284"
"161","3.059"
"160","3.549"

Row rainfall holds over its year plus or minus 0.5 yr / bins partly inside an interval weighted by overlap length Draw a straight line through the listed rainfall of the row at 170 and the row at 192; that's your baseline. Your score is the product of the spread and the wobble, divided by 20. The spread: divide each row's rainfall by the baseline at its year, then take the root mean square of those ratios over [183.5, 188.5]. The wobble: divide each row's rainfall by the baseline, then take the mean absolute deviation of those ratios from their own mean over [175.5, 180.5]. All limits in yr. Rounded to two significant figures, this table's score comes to 0.0010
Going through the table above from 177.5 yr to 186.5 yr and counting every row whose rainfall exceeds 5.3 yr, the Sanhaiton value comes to 0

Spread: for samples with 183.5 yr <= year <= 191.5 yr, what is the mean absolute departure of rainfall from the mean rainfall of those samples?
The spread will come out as 0.246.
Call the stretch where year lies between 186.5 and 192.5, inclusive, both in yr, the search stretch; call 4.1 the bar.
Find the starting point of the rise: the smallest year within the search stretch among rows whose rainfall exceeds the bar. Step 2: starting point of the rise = 187 yr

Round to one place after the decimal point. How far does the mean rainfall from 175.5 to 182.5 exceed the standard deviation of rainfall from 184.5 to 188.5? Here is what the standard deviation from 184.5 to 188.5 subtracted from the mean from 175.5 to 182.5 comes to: 4.3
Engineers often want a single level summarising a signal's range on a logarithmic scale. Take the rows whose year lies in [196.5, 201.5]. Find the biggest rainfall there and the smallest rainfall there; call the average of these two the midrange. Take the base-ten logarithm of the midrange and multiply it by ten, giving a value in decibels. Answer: 7.8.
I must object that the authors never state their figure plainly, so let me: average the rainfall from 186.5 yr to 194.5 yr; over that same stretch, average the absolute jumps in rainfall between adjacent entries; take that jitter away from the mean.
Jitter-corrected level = 5.2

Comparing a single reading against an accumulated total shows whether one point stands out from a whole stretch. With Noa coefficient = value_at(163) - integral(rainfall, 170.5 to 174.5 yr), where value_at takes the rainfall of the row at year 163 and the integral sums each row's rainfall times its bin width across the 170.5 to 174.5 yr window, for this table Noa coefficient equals -12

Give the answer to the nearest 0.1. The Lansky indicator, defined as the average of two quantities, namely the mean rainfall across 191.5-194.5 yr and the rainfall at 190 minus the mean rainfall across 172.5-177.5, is 3.3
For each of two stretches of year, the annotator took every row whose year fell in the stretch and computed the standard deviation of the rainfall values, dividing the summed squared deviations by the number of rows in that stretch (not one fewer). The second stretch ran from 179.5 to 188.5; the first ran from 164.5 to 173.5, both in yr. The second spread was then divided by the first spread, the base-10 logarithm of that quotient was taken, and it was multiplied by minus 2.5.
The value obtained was 0.4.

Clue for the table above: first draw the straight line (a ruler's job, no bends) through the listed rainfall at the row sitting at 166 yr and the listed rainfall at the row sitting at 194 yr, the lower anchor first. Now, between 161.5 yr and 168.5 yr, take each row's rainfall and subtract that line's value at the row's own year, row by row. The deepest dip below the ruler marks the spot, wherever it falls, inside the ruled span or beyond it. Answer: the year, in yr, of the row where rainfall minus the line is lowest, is 168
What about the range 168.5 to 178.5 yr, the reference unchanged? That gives 169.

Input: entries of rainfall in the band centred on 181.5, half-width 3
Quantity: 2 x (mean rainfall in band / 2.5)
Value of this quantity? 3.7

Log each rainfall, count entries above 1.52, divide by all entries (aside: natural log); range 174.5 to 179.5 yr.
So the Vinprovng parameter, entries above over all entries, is 0.0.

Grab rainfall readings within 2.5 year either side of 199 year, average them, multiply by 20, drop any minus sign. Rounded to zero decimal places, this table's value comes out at 120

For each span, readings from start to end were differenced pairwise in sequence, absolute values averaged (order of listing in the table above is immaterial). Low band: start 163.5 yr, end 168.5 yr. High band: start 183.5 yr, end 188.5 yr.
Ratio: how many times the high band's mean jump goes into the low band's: 0.29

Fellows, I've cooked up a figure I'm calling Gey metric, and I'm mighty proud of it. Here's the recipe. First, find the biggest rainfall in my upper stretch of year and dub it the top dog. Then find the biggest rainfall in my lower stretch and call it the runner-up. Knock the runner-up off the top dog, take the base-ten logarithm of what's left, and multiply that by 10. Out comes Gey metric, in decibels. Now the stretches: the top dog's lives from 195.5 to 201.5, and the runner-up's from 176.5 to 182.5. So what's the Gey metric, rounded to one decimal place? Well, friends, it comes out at 1.9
